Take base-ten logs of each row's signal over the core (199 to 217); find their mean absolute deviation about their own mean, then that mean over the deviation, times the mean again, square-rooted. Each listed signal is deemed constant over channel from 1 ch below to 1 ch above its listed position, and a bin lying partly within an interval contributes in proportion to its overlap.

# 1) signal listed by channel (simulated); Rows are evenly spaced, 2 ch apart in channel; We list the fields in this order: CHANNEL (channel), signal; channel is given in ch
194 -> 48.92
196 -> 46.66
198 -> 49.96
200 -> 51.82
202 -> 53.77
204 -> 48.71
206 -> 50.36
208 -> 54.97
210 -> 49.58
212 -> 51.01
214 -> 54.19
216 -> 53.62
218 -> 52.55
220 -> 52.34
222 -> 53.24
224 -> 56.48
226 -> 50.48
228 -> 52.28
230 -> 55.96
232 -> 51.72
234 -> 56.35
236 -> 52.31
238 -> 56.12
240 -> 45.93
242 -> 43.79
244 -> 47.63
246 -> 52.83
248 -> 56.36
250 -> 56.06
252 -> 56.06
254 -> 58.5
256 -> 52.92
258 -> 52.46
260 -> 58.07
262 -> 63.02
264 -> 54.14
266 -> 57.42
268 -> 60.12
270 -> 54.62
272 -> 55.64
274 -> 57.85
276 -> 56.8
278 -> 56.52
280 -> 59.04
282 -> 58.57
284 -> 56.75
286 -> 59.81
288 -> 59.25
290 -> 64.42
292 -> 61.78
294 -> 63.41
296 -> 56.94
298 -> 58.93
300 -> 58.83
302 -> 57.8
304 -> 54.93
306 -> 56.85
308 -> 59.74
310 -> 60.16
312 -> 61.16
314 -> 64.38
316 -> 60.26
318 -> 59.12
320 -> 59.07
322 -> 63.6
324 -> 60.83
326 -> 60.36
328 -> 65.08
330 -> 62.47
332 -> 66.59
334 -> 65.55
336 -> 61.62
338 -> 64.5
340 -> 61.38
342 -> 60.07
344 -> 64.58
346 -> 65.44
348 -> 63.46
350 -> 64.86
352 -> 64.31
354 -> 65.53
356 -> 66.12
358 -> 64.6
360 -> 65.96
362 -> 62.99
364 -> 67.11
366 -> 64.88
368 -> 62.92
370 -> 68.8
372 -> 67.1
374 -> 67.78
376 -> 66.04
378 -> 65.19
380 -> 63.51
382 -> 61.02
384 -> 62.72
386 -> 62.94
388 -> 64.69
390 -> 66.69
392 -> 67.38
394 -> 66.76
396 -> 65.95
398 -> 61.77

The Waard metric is 13.6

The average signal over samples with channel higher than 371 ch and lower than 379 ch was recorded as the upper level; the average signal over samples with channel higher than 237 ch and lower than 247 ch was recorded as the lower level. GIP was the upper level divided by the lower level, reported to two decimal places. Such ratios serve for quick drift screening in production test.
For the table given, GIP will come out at 1.35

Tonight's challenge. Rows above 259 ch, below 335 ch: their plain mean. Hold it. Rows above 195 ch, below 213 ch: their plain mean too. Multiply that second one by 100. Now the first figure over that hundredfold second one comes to 0.0118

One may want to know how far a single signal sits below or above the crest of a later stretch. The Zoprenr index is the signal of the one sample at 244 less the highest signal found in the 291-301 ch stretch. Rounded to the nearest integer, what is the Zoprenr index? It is -16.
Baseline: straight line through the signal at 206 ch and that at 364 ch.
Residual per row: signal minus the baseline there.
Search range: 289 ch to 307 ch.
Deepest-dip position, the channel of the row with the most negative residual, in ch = 304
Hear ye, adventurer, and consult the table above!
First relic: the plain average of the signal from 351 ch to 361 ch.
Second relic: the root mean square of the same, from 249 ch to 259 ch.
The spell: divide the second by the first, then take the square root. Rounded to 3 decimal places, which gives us 0.920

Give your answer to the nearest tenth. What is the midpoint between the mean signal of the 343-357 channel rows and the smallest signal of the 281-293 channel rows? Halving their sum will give 60.8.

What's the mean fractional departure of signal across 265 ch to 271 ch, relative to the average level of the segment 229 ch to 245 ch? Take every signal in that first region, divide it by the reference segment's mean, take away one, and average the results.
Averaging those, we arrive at 0.12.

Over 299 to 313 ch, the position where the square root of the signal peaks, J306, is 312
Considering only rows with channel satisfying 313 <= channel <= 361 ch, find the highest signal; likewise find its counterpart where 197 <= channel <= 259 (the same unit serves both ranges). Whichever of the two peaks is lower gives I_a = 58.5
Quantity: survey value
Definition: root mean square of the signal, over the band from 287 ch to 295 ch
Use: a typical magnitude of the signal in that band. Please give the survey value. 62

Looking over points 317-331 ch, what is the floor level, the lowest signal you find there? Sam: 59.07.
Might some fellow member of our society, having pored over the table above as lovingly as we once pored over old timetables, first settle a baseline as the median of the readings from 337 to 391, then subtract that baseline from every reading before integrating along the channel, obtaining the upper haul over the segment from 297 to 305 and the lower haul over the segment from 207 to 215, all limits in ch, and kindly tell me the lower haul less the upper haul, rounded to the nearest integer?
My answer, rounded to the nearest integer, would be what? -41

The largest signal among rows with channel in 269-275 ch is 57.85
